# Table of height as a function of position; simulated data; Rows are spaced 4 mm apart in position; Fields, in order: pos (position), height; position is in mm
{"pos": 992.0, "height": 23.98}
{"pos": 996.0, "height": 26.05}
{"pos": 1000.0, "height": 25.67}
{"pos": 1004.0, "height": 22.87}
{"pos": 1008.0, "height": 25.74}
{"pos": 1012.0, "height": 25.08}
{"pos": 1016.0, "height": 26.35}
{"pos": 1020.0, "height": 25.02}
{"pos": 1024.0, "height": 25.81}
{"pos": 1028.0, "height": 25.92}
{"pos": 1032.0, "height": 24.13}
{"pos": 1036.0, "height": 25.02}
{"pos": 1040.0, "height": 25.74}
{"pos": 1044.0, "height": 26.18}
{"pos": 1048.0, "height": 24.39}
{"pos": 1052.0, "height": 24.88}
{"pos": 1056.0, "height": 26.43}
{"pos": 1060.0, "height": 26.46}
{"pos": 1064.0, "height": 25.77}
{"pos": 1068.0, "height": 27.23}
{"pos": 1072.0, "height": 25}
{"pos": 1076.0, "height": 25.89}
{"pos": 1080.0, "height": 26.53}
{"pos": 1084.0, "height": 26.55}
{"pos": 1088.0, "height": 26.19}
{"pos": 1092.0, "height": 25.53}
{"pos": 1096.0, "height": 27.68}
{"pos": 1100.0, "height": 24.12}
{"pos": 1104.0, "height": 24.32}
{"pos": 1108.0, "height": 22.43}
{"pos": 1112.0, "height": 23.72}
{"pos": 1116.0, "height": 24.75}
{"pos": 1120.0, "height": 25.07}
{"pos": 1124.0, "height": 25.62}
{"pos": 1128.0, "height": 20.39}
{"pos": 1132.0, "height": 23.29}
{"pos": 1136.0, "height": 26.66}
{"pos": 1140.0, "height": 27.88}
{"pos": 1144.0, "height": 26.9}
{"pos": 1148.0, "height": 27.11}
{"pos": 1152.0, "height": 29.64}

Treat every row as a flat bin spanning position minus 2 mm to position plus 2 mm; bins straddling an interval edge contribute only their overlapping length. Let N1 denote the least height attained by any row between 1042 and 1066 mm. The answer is 24.39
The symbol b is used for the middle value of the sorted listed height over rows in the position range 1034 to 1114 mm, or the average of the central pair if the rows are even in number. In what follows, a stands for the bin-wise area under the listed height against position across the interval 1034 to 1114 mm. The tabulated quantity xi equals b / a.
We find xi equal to 0.013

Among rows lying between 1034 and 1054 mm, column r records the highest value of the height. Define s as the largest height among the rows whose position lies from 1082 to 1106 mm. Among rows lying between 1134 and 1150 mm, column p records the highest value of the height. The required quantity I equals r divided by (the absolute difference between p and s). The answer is 131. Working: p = 27.88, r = 26.18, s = 27.68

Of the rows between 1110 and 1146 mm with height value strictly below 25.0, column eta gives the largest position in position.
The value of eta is 1132.0 mm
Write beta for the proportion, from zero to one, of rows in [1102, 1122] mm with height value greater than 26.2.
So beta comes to 0.00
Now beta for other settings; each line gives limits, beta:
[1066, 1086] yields 0.60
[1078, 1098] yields 0.60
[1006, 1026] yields 0.20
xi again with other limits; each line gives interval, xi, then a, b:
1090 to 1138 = 0.021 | 1174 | 24.5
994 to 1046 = 0.020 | 1318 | 25.7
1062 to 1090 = 0.036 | 733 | 26.2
